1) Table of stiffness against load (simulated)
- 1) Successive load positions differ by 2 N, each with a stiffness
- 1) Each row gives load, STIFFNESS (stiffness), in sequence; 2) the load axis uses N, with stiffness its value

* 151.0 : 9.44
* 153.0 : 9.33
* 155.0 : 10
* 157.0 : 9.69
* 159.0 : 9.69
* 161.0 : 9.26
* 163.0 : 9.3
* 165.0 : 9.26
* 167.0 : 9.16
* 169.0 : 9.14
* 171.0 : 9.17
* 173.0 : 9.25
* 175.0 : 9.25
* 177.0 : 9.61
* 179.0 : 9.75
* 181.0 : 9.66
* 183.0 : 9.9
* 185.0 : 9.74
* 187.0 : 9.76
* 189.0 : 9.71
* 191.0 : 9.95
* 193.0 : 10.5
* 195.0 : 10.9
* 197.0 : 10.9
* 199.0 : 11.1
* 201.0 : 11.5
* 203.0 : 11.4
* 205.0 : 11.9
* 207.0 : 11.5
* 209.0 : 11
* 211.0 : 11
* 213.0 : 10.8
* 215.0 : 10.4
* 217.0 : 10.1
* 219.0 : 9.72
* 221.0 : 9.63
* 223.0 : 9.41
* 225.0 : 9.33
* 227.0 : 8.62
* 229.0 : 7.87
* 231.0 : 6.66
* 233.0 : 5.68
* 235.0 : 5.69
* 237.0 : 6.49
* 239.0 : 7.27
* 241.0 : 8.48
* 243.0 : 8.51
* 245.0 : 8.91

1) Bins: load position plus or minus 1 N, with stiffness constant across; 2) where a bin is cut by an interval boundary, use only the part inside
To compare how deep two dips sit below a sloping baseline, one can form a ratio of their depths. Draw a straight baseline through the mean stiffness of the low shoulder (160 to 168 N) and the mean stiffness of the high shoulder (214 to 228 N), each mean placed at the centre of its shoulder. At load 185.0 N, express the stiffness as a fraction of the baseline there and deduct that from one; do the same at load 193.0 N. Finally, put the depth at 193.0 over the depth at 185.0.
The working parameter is 3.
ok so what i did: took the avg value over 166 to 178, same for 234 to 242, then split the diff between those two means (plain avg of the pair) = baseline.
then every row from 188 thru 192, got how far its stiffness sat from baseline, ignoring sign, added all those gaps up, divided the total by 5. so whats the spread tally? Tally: 0.7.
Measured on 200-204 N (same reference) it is 1.3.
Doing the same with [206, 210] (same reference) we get 1.3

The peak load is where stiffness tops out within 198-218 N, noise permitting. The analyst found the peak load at 205.0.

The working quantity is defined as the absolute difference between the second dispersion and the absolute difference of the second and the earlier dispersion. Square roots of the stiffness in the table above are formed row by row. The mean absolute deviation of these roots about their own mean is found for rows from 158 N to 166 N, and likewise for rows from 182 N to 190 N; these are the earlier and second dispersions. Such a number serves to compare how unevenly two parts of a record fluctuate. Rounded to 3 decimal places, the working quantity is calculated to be 0.006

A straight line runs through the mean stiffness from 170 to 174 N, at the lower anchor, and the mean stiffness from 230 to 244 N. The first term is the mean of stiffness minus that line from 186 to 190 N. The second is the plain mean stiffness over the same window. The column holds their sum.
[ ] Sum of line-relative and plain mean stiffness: 11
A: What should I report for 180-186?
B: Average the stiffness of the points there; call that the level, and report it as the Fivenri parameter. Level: 9.8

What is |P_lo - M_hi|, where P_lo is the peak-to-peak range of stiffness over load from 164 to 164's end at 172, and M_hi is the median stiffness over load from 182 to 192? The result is 9.6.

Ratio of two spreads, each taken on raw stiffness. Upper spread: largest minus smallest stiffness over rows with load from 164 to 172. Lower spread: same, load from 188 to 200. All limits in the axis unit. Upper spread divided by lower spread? 0.1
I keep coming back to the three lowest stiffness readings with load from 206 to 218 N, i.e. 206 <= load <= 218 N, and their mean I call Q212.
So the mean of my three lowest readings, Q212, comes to 10.4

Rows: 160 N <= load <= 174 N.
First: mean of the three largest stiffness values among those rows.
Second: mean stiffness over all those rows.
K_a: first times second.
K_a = 86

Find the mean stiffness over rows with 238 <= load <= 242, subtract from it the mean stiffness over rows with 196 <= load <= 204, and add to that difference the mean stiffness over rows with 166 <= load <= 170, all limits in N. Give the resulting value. 5.8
